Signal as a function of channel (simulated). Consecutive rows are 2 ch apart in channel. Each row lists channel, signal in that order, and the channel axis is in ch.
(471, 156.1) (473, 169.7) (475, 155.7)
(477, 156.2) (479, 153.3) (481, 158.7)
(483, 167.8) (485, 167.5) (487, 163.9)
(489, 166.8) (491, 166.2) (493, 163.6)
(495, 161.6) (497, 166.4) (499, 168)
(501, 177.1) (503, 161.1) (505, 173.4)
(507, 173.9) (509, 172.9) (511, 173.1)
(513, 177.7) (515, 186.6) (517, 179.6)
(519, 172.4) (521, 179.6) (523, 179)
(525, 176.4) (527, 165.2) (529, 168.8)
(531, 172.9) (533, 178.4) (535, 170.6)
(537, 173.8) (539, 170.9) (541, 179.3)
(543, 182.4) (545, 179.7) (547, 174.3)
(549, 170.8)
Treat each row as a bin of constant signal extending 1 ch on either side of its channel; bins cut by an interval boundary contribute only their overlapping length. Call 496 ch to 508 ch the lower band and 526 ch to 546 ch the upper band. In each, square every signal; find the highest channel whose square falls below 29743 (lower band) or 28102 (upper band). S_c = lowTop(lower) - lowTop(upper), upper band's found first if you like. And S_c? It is -24 ch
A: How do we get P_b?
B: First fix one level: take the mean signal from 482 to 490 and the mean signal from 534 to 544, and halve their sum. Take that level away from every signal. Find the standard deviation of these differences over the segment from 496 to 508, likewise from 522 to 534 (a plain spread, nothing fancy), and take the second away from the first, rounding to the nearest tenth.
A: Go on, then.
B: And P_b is 0.3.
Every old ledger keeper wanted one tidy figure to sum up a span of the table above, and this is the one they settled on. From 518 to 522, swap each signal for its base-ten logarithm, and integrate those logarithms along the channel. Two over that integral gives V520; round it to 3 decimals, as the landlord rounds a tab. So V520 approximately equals 0.223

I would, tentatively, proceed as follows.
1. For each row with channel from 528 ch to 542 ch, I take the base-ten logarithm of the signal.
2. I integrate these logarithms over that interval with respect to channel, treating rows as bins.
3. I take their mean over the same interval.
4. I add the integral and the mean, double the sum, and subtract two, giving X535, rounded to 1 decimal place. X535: 65.2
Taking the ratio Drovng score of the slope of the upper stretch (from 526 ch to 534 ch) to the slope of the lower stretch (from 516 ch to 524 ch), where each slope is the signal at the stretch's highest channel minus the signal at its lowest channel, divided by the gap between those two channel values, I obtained -22.0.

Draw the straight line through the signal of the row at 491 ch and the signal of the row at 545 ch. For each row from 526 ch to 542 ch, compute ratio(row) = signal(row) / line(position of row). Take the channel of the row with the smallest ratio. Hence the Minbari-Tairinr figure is 527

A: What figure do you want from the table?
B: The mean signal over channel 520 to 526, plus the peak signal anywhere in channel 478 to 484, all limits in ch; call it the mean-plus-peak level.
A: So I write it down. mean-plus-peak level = 346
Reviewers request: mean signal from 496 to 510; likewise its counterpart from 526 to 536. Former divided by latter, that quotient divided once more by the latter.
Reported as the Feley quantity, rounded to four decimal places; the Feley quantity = 0.0058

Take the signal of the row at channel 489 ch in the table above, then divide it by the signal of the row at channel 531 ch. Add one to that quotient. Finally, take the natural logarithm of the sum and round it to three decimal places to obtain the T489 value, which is 0.675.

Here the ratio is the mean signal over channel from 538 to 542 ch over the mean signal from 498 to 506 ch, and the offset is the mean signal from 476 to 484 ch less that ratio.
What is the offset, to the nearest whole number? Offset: 158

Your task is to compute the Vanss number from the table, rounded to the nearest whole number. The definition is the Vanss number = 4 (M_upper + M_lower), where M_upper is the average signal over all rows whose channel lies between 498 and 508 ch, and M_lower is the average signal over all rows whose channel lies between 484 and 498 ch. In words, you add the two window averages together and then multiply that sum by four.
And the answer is 1343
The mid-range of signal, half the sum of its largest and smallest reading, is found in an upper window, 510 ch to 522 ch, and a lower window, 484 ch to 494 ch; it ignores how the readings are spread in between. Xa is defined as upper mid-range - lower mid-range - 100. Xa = -86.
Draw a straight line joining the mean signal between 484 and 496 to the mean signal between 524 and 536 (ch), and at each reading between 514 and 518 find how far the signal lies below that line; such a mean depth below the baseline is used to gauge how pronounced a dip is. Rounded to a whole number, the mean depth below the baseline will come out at -14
